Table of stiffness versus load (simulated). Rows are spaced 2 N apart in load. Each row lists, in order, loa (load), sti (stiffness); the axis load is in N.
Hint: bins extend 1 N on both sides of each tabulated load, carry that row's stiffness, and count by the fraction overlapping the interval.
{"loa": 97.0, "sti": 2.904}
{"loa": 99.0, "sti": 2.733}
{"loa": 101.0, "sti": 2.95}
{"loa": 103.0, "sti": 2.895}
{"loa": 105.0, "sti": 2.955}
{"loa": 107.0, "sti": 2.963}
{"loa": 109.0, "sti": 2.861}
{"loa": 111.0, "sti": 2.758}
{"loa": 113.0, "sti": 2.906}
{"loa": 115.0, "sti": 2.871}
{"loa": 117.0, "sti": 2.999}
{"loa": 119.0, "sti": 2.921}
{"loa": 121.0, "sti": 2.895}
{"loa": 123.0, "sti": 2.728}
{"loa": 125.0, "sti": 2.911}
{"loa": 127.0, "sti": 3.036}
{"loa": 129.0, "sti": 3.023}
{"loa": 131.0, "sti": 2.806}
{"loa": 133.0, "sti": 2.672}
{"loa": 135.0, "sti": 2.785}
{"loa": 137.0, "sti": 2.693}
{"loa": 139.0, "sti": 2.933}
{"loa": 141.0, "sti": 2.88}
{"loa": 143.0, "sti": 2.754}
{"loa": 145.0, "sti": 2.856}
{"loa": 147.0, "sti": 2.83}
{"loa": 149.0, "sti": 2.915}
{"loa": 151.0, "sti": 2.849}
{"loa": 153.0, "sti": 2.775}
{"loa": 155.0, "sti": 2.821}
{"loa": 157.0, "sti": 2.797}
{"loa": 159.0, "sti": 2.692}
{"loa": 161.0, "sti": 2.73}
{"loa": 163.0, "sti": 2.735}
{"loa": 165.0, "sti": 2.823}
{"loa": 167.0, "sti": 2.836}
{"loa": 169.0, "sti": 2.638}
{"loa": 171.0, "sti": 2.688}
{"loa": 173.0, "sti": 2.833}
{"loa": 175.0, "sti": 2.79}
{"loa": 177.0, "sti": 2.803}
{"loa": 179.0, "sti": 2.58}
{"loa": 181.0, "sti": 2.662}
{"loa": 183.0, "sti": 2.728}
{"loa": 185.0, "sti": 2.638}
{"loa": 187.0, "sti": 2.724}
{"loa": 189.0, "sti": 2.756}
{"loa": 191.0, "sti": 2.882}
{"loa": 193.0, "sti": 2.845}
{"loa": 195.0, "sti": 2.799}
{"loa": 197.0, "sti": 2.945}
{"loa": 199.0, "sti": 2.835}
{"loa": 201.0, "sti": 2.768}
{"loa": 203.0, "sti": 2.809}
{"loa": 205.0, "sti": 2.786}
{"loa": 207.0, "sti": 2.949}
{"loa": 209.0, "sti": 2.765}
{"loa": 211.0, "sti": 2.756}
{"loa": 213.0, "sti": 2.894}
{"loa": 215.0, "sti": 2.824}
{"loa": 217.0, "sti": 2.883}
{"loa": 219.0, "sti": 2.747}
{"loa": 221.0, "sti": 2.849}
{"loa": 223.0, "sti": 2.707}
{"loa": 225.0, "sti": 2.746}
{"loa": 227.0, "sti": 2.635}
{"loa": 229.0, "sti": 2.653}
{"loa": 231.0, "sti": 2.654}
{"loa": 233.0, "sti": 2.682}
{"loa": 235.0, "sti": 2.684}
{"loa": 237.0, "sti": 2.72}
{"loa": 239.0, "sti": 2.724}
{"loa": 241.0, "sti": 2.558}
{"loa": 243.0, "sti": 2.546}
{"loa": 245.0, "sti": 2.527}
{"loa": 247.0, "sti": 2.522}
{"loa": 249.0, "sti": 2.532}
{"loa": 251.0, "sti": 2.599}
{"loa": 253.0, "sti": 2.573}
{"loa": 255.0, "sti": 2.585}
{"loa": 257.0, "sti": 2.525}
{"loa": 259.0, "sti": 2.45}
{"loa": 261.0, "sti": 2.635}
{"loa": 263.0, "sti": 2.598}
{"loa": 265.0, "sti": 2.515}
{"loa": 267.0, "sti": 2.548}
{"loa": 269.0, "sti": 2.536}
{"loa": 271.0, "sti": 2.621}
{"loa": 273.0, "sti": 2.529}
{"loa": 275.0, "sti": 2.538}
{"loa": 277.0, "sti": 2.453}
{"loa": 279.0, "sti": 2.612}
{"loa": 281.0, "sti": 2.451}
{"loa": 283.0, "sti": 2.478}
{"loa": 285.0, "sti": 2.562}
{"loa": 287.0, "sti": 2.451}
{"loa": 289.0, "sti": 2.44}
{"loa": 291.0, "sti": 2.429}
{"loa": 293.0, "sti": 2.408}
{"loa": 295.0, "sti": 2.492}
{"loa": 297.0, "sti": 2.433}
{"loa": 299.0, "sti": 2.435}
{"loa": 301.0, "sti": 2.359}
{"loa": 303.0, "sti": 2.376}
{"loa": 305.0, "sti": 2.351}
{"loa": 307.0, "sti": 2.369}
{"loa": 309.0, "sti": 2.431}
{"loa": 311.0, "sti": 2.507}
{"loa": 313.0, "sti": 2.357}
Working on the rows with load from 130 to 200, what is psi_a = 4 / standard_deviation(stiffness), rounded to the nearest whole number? 46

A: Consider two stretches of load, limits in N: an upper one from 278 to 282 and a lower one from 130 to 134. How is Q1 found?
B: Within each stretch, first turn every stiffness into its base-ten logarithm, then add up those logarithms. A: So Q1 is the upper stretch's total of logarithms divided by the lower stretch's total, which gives 0.92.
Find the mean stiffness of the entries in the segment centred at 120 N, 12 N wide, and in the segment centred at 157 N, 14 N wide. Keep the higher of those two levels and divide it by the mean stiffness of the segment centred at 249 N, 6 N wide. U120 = 1.13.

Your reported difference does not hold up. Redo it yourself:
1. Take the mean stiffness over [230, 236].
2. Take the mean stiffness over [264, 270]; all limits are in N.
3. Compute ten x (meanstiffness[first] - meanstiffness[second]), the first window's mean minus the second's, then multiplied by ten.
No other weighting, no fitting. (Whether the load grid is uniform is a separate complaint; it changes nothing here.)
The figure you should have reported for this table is 1.4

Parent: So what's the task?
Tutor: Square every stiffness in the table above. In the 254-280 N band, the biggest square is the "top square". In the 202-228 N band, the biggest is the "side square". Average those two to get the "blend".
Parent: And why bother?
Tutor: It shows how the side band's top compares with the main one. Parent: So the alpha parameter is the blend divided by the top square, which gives 1.13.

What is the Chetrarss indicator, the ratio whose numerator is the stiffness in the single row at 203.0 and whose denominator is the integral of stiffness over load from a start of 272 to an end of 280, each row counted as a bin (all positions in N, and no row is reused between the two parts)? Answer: 0.139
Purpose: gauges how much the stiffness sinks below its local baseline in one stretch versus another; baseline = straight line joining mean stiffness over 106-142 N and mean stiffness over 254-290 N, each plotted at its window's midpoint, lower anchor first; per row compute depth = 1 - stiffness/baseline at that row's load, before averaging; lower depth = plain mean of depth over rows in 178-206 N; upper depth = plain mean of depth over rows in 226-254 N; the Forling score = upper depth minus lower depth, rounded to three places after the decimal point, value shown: 0.016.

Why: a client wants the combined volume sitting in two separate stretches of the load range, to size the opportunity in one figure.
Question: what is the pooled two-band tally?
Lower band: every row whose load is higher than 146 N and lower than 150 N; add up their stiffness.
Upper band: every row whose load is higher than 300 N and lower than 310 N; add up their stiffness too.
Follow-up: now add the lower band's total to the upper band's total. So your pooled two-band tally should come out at 18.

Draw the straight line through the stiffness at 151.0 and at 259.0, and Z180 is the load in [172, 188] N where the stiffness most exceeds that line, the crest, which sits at 173.0 N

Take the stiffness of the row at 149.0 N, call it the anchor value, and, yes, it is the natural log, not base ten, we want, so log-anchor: 1.07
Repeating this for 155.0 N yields 1.04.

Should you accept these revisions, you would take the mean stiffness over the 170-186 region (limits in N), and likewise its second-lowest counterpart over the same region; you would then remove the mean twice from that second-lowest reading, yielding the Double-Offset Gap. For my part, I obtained -2.79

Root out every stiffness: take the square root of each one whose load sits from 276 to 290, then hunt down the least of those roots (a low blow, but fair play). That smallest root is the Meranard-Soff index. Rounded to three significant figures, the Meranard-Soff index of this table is 1.56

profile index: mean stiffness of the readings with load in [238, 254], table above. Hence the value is 2.57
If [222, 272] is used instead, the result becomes 2.60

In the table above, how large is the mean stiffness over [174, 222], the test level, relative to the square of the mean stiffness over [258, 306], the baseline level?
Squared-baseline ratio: 0.45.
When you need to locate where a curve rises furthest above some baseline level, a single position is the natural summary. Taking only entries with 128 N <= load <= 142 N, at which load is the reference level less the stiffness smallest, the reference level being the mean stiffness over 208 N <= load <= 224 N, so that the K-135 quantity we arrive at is 129.0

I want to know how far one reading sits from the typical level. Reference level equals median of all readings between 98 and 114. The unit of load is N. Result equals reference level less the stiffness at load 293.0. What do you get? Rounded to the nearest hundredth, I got 0.49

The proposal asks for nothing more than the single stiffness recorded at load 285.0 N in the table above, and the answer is 2.562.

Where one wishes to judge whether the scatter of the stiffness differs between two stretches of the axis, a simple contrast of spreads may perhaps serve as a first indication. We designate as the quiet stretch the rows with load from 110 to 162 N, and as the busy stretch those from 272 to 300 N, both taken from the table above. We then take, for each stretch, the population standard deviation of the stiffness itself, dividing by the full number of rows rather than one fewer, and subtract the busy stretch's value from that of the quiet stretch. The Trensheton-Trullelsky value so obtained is 0.04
